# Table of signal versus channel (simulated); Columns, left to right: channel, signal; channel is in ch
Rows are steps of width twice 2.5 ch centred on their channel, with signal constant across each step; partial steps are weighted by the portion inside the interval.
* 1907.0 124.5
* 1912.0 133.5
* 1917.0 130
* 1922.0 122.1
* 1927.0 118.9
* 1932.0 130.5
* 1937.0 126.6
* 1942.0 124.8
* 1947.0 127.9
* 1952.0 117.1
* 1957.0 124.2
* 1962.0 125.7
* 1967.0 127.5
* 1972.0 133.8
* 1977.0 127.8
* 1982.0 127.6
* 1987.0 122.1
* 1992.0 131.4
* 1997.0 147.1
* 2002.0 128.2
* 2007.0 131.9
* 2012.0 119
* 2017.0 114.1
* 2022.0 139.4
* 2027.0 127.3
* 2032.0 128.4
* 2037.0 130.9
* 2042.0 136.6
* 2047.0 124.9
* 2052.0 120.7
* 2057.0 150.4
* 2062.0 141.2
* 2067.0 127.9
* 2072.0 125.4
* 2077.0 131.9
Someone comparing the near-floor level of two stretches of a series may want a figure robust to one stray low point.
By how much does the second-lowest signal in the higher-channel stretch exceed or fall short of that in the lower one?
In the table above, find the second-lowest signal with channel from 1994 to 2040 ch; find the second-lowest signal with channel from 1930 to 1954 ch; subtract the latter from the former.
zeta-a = -5.8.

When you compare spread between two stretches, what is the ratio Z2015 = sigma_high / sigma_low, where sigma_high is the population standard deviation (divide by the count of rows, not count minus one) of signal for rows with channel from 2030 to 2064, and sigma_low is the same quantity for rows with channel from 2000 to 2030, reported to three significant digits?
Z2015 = 1.14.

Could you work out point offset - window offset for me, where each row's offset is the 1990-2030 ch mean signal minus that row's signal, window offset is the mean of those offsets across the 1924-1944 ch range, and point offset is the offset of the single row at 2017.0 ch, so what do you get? 11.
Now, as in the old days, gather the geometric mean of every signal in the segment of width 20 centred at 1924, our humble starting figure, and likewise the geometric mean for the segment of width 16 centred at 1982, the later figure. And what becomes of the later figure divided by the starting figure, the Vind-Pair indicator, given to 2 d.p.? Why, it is 1.00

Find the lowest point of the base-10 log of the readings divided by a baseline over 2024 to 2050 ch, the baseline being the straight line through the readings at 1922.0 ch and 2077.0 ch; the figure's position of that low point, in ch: 2047.0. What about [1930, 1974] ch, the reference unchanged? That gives 1952.0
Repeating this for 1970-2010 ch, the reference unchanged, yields 1987.0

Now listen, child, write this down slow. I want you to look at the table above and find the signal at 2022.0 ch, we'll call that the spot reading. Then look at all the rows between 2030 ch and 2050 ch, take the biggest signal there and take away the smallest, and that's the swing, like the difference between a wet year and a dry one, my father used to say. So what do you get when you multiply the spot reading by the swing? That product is 1631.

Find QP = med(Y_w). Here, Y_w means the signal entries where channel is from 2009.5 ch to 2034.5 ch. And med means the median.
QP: 127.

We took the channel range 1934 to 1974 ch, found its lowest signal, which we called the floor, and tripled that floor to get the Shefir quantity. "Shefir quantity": 351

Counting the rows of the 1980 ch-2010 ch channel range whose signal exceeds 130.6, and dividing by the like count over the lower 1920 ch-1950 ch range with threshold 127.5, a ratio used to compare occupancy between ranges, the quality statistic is 1.5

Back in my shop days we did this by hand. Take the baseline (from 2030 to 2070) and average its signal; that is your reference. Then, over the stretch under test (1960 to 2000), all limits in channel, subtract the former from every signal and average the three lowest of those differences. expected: -7.5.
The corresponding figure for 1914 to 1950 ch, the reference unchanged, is -10.7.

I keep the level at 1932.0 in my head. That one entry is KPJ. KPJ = 130.5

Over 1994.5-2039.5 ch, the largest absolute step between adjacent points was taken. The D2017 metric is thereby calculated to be 25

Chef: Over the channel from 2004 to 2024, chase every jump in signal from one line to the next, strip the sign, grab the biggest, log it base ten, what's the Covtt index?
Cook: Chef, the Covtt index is 1.40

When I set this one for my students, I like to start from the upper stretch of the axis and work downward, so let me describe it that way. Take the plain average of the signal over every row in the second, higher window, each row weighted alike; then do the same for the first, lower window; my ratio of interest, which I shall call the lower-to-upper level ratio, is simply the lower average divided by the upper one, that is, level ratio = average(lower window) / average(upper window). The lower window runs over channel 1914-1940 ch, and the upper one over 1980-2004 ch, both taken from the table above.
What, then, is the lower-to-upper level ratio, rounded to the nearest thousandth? 0.957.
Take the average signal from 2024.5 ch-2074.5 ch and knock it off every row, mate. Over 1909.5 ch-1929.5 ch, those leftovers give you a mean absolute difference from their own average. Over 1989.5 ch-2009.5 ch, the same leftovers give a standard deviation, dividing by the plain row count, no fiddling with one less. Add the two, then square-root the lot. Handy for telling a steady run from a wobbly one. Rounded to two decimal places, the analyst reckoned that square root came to 3.60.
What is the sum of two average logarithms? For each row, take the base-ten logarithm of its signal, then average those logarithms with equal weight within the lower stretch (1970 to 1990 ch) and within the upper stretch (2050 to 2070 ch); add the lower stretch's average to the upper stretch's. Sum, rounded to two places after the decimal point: 4.24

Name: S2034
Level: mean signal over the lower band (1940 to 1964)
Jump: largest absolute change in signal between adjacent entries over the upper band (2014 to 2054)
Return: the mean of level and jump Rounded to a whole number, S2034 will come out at 75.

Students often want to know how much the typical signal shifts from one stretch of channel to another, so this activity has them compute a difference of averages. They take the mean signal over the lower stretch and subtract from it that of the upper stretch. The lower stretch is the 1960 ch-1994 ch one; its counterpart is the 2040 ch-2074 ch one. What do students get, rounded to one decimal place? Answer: -4.5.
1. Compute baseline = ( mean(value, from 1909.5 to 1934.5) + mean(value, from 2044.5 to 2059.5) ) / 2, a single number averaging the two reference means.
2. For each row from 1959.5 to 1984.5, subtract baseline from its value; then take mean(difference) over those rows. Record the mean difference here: -1.0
